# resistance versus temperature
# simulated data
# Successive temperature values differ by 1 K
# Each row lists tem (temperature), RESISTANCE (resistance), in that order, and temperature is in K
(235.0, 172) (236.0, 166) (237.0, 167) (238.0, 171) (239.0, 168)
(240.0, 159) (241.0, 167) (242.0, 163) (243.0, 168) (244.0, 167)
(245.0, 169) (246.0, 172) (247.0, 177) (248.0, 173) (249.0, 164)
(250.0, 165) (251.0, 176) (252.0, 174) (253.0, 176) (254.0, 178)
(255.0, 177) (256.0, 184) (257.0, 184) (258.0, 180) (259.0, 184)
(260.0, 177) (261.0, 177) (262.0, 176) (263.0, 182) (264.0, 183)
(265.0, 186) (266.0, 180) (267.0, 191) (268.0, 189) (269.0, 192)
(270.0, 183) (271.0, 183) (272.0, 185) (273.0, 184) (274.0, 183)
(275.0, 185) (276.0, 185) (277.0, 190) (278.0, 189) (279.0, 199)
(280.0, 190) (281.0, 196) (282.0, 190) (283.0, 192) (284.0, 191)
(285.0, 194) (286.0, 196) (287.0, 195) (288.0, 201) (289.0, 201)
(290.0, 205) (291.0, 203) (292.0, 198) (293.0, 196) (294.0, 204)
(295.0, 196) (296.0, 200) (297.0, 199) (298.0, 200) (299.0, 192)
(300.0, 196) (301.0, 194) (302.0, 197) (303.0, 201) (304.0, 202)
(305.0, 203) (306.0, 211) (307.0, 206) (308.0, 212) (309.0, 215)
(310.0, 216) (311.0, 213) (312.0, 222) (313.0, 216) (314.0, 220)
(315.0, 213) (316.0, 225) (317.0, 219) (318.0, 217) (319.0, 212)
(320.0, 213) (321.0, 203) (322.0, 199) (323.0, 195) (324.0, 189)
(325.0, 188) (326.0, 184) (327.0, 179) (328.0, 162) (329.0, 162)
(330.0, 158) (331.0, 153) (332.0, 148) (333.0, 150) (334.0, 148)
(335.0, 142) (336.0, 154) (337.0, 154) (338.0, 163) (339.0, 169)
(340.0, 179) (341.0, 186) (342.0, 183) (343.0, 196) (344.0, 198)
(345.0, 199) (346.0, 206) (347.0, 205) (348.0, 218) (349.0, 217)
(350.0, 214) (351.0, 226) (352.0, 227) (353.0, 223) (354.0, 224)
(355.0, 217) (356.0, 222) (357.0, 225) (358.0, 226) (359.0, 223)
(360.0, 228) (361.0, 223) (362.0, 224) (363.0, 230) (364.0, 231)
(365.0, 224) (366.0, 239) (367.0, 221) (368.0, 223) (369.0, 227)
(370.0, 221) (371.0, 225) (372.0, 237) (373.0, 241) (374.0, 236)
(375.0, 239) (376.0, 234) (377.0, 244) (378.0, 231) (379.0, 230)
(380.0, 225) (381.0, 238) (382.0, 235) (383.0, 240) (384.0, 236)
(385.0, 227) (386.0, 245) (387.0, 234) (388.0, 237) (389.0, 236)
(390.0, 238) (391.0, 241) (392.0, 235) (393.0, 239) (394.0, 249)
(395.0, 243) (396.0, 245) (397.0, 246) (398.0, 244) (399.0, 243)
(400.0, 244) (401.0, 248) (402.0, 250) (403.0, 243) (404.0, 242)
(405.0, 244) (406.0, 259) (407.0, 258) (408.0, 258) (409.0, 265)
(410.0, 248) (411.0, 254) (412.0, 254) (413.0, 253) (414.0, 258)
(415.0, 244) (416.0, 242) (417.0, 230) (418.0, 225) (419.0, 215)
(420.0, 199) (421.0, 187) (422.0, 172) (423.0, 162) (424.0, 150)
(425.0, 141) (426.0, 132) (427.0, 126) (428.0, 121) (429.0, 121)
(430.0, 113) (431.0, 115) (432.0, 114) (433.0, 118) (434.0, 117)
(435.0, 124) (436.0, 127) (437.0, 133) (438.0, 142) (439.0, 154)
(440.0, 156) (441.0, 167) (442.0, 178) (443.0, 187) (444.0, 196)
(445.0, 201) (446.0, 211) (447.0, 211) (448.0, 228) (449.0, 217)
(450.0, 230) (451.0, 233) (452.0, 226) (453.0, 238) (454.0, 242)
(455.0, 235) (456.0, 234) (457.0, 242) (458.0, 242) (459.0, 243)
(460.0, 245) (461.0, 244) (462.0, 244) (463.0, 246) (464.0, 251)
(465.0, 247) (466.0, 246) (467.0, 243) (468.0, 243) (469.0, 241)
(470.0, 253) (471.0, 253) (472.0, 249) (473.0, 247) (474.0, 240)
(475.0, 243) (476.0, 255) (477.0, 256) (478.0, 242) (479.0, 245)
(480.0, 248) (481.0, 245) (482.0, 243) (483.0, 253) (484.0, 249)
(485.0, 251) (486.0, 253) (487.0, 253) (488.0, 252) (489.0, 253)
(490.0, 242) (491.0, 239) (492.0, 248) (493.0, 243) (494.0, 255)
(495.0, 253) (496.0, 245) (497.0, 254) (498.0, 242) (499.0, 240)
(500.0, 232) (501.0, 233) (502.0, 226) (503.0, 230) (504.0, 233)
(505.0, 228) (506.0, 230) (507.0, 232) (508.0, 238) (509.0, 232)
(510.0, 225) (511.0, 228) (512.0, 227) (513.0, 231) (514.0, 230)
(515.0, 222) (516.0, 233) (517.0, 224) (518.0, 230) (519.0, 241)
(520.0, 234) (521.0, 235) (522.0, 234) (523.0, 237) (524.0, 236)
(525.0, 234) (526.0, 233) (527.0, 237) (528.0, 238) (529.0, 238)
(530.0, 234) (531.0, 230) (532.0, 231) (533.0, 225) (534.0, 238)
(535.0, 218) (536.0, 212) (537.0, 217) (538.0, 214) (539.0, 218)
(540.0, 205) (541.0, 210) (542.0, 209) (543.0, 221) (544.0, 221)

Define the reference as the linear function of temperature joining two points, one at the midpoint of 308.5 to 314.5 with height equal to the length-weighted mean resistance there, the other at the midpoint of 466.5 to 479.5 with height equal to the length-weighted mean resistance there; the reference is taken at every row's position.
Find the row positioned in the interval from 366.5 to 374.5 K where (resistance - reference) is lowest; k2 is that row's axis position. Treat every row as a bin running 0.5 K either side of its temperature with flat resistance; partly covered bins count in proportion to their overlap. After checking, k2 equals 370.0 K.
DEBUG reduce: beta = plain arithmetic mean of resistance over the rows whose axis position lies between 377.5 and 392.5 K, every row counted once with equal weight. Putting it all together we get 235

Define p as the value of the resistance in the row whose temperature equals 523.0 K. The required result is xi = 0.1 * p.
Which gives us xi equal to 24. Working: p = 237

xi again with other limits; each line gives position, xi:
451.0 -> 23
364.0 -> 23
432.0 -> 11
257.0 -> 18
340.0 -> 18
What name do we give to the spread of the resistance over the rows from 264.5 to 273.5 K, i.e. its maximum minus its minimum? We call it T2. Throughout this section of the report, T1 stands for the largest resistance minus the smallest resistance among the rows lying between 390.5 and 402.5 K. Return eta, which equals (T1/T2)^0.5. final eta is 1.12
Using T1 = 15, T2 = 12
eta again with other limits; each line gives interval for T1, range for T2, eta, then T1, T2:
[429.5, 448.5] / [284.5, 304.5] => 2.97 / 115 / 13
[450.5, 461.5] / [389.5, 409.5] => 0.80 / 19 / 30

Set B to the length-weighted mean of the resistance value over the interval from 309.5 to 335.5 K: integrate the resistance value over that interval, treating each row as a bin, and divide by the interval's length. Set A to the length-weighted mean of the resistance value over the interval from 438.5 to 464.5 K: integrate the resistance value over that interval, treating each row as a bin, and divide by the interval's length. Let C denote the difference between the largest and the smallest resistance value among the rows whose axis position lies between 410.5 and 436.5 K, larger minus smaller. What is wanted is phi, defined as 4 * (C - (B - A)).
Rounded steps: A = 219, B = 190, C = 145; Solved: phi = 696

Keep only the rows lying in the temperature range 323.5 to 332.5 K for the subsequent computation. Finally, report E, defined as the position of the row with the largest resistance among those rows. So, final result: 324.0 K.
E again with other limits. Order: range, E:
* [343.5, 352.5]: 352.0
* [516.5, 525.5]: 519.0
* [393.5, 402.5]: 402.0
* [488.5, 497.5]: 494.0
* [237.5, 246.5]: 246.0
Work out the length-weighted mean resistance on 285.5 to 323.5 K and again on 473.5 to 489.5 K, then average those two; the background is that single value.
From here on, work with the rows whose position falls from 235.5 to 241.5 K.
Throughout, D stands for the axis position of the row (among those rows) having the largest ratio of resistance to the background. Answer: 238.0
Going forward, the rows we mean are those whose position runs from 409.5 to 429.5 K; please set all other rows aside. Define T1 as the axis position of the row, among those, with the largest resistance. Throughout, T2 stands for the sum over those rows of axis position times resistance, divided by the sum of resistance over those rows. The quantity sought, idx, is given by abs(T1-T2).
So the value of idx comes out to 4.1 K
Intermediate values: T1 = 414.0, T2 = 418.1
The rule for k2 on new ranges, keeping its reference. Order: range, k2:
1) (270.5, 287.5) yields 274.0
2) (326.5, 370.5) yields 335.0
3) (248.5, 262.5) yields 249.0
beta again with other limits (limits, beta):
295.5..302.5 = 197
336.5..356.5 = 201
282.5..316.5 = 204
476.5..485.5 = 248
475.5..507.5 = 244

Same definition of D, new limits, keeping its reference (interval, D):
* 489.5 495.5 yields 494.0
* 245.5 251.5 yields 247.0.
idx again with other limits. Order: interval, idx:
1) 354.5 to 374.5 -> 8.4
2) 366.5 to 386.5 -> 9.4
